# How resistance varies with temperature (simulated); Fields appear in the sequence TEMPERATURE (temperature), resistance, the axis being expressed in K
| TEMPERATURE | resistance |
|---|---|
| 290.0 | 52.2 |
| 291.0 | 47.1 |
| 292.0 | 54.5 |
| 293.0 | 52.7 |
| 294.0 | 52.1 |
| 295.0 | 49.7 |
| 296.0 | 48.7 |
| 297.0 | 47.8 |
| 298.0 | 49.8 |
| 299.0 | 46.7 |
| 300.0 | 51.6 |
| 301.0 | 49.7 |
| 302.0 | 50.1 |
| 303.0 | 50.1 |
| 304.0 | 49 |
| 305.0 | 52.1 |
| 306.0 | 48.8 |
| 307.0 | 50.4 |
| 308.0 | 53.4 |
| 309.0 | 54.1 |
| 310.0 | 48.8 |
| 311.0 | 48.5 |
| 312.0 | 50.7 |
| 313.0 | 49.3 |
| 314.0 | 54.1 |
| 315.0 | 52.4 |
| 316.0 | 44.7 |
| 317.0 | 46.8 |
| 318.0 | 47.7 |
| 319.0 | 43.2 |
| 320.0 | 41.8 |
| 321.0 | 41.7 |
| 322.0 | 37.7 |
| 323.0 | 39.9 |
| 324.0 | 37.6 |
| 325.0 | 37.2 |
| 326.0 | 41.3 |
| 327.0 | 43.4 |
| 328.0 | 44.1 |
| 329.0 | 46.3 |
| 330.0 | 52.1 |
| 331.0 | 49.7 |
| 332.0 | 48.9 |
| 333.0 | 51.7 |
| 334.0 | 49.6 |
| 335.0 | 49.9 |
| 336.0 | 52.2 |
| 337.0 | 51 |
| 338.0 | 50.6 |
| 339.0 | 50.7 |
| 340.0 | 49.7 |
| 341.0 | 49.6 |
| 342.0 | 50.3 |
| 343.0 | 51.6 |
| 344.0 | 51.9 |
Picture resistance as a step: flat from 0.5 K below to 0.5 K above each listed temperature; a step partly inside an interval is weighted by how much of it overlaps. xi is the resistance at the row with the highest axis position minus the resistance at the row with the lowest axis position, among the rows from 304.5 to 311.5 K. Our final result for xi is -4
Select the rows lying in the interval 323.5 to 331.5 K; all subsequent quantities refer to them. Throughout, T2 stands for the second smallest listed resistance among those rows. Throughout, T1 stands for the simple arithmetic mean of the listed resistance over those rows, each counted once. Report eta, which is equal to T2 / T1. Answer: 0.855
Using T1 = 44.0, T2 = 37.6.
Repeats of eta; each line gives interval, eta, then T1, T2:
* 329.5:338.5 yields 0.980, 50.6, 49.6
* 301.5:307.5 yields 0.978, 50.1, 49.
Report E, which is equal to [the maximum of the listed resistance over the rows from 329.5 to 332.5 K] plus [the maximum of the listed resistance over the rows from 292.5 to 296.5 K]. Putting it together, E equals 105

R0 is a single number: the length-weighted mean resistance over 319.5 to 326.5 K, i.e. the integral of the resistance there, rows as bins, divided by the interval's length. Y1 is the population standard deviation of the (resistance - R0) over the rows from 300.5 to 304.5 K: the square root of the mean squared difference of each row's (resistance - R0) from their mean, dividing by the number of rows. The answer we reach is 0.4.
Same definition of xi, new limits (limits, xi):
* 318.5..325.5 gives -6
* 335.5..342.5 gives -2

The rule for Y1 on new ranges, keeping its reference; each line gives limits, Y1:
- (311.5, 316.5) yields 3.2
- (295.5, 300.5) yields 1.7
